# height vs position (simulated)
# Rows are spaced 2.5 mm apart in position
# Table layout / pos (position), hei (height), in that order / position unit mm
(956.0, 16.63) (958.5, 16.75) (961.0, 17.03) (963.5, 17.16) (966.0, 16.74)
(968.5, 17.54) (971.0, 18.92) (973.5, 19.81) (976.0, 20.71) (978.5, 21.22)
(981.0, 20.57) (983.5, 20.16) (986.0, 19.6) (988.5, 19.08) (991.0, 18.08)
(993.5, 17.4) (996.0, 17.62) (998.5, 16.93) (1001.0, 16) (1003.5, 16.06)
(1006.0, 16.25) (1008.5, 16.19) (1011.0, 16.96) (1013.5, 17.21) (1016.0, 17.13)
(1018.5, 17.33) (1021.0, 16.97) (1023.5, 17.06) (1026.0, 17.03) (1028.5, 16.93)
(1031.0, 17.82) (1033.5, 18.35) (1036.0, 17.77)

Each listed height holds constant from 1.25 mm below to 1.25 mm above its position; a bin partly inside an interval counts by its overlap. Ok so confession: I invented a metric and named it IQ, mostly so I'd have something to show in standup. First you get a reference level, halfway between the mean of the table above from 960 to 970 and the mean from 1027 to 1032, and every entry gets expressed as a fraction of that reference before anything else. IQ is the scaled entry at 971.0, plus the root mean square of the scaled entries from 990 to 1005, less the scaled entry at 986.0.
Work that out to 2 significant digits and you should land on 0.95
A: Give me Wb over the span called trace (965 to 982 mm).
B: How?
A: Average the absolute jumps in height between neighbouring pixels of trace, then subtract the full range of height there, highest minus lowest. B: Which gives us -3.6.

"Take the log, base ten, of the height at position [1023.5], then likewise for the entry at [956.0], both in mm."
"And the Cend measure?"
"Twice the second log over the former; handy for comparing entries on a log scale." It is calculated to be 1.98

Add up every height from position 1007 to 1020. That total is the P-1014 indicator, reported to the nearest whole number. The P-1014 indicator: 85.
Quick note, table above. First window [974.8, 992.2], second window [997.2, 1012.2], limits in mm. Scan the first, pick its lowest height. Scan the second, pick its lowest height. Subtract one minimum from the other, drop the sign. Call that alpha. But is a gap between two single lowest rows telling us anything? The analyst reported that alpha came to 2.1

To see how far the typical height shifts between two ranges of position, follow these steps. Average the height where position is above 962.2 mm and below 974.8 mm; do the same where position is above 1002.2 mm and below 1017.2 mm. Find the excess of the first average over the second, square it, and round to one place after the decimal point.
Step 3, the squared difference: 2.0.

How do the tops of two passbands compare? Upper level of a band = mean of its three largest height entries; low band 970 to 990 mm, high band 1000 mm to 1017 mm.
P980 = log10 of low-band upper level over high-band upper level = 0.09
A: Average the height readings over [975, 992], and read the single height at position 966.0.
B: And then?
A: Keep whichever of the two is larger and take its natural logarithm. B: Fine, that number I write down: 2.992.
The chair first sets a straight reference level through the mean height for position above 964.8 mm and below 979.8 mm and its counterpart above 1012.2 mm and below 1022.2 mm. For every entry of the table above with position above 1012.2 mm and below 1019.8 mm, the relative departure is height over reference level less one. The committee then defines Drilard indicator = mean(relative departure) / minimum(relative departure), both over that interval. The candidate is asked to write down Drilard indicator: -0.1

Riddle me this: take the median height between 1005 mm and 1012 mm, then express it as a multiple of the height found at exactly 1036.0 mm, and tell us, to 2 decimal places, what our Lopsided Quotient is 0.91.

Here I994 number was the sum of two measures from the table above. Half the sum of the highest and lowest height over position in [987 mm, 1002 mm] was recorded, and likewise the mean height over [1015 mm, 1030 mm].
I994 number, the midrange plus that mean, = 34.6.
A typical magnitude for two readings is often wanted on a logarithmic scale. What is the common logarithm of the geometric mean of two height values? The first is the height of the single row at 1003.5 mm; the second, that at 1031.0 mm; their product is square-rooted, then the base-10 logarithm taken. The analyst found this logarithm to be 1.23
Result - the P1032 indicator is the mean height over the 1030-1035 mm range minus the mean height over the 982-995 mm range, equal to -0.8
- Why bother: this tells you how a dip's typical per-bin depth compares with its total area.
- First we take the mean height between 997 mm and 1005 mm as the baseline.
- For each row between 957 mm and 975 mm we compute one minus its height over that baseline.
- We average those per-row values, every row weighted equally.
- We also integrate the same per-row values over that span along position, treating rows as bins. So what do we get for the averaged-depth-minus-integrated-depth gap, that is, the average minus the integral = 1.4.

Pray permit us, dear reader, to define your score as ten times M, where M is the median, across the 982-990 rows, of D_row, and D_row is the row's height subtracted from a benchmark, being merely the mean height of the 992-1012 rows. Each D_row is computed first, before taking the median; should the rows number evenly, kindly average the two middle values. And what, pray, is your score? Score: -29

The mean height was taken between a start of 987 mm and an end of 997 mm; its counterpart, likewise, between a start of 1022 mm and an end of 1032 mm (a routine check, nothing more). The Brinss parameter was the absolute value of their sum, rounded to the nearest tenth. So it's 35.3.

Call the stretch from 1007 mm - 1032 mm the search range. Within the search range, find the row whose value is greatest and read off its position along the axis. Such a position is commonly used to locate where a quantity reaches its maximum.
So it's 1031.0 mm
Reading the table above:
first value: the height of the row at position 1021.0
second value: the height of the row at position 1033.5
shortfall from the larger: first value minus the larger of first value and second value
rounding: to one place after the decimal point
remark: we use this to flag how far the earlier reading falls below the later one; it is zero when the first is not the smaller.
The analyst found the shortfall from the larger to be -1.4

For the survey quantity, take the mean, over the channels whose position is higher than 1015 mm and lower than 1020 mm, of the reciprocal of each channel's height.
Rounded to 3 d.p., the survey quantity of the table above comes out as 0.058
